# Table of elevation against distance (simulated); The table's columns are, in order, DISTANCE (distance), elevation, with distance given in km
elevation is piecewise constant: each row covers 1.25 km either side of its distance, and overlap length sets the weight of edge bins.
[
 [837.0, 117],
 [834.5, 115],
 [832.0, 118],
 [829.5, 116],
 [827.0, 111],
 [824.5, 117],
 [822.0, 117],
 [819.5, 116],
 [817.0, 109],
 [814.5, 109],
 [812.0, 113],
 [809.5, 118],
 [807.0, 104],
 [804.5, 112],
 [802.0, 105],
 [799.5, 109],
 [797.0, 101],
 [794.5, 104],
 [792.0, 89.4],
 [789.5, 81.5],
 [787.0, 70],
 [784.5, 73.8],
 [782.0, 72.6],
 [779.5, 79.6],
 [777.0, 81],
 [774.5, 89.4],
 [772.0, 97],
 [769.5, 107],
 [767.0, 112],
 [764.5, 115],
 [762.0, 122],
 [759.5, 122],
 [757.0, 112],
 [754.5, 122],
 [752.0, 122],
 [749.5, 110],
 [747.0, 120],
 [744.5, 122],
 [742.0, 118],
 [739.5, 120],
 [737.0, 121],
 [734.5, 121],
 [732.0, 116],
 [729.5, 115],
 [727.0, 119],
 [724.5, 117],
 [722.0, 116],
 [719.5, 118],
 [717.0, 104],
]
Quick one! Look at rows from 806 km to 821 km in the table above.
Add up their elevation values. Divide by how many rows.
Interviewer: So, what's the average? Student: 112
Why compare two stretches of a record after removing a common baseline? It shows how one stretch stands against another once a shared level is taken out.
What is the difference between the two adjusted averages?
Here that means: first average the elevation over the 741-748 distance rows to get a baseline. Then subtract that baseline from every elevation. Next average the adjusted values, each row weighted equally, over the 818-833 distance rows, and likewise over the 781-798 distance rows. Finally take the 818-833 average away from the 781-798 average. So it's -31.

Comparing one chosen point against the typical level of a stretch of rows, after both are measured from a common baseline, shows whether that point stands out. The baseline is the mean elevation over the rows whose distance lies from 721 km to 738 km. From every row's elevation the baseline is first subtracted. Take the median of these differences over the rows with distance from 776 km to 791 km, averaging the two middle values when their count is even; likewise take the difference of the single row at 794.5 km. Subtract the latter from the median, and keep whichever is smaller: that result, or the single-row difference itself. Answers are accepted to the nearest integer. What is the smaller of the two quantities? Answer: -27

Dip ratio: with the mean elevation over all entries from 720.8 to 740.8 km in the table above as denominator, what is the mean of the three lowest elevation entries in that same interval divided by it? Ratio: 0.979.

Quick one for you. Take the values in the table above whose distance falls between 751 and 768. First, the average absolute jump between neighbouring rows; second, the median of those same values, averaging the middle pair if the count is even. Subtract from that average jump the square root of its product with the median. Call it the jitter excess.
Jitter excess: -20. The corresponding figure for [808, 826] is -15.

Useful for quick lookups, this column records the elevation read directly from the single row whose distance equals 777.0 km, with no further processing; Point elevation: 81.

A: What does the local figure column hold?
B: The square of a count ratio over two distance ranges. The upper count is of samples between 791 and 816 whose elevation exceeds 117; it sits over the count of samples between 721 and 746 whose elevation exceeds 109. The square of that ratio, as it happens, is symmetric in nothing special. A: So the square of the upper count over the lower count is 0.010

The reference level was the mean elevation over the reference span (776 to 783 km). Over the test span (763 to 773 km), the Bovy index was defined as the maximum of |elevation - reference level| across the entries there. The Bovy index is 37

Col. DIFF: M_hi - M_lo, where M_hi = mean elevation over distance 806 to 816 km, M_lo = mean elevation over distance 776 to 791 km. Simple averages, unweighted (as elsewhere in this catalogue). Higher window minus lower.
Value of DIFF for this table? 35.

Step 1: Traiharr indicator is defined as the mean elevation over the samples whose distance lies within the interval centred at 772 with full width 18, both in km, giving 97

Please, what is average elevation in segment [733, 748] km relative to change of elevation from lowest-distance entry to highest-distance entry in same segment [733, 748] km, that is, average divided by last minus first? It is -120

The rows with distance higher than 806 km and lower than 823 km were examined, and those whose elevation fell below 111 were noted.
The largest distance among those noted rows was 817.0 km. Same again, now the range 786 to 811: 807.0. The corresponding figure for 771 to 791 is 789.5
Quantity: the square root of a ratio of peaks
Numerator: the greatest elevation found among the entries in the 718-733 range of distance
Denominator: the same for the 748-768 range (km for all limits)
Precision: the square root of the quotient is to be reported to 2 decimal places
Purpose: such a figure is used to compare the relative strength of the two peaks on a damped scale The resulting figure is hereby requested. 0.99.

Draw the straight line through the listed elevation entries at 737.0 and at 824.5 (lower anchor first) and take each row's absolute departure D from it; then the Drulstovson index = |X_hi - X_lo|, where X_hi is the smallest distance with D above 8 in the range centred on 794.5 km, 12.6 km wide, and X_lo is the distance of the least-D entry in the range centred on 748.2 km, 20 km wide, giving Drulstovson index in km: 42.5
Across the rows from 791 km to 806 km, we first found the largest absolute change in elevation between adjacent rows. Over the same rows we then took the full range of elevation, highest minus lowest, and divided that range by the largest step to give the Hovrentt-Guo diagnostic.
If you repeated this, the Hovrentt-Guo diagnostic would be 1.55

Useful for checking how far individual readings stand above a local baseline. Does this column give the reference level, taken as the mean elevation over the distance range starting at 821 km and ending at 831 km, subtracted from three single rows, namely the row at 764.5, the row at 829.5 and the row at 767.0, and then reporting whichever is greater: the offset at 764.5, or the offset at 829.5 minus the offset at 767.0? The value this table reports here 4.0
